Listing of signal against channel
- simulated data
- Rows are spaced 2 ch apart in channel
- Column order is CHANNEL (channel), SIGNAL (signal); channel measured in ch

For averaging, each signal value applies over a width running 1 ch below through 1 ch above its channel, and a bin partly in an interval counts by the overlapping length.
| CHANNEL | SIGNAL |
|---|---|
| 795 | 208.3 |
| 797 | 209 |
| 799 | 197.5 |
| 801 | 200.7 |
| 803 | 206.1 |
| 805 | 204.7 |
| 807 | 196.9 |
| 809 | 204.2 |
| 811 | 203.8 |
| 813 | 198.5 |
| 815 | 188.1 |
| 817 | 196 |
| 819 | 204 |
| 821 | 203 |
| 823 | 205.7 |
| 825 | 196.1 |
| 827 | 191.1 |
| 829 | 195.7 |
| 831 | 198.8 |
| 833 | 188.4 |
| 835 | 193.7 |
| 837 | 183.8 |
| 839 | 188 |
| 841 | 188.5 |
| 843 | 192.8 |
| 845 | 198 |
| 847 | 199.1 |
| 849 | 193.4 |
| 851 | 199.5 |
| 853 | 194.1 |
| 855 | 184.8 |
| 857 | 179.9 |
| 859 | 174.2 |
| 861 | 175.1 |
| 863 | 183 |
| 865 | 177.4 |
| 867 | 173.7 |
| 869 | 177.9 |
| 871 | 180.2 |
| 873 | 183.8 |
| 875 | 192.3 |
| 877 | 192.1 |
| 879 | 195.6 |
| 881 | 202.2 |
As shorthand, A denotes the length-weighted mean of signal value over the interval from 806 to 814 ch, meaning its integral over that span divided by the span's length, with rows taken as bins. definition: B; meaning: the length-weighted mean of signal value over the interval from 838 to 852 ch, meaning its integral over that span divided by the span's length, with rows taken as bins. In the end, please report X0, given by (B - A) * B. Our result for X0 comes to -1294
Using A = 201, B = 194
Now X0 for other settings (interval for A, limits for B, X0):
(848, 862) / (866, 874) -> -1245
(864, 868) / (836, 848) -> 3096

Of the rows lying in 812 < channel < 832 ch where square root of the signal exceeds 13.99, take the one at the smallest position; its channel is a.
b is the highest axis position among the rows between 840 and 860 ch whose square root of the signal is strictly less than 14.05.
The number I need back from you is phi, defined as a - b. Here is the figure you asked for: -46 ch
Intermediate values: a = 813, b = 859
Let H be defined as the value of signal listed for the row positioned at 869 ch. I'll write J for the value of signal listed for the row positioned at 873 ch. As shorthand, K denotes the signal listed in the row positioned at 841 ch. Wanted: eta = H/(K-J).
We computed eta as 38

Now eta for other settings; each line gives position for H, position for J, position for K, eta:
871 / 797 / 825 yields -14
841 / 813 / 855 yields -14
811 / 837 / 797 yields 8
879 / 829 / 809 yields 23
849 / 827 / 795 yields 11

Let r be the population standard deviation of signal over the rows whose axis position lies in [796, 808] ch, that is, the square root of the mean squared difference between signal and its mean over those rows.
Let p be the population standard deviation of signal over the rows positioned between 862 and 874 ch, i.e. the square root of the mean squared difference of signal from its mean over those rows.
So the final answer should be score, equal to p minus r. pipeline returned -1.0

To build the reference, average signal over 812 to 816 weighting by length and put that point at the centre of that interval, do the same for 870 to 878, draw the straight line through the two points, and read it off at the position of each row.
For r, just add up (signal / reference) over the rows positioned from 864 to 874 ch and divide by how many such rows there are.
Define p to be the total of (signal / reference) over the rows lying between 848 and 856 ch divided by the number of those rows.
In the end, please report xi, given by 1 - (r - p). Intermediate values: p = 1.02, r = 0.95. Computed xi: 1.07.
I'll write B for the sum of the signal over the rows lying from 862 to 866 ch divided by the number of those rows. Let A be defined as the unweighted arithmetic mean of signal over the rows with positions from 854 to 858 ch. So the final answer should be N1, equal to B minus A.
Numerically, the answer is -2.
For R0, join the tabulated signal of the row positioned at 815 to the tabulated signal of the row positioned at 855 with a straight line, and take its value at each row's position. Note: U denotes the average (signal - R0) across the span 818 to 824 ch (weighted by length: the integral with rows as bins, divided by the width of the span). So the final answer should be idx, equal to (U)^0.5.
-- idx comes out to 4.1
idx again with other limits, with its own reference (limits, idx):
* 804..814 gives 3.6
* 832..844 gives 1.7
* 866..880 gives 1.3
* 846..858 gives 2.6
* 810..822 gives 3.3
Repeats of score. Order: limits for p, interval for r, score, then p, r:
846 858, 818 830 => 1.9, 7.2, 5.28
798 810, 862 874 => 0.1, 3.6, 3.46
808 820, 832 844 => 2.5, 5.8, 3.29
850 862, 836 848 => 3.9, 9.4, 5.51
